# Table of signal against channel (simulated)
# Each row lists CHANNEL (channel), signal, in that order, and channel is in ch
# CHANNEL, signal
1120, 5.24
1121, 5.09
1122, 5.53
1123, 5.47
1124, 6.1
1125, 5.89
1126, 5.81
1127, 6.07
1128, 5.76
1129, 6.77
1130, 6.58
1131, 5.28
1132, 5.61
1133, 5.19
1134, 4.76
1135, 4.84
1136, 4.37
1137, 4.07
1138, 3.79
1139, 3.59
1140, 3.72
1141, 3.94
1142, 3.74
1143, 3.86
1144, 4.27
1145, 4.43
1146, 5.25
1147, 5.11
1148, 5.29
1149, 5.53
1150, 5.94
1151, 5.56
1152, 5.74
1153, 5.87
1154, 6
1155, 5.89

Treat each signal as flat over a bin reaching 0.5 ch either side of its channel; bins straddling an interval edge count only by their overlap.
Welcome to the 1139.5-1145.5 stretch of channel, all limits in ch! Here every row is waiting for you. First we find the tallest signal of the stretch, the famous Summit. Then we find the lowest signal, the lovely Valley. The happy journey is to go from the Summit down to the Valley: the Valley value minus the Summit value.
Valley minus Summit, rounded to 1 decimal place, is -0.7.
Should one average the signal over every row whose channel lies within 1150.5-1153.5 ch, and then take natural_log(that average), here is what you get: 1.74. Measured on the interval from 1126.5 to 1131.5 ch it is 1.81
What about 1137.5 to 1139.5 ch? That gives 1.31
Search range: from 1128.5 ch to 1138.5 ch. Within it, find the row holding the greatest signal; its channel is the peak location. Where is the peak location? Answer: 1129 ch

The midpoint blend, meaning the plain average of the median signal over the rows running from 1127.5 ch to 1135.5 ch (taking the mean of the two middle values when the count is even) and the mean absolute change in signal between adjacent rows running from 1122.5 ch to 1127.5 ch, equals 2.9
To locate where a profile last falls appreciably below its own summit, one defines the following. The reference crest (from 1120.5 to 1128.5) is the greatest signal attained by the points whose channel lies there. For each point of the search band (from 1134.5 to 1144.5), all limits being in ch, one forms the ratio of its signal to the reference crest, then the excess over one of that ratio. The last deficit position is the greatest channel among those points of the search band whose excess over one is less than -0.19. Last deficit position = 1144 ch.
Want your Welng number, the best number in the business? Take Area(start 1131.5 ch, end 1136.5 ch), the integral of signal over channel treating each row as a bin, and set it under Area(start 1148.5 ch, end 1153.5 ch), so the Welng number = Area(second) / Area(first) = 1.2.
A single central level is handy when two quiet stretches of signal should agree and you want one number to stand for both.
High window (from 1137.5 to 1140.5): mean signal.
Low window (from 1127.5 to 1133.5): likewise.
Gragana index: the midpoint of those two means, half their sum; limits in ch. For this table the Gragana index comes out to 4.8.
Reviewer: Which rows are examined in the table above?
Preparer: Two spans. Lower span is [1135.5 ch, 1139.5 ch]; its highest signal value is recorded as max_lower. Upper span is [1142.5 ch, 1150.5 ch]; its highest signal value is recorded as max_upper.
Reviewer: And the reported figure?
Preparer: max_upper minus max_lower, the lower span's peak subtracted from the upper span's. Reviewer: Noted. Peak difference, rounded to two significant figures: 1.6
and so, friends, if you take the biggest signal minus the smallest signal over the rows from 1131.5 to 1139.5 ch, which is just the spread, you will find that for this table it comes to 2.0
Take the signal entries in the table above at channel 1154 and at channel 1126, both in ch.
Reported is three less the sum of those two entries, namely -8.8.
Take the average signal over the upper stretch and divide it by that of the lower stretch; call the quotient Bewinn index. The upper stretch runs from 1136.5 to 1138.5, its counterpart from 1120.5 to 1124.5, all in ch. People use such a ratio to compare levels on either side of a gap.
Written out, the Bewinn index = 0.71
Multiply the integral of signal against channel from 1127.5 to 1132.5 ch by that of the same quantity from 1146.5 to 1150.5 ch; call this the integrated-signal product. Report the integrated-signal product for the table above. 656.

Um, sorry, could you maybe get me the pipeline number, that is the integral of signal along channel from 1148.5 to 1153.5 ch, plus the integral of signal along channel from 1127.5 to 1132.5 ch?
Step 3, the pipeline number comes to 59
